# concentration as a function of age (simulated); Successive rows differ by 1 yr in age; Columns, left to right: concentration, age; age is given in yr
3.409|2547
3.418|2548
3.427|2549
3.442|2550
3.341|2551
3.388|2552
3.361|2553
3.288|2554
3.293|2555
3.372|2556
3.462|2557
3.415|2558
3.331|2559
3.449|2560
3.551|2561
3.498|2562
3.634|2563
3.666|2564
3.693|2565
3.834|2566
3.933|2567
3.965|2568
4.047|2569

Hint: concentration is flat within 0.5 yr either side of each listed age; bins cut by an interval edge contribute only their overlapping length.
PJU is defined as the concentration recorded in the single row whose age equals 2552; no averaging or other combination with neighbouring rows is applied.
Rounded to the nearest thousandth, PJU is 3.388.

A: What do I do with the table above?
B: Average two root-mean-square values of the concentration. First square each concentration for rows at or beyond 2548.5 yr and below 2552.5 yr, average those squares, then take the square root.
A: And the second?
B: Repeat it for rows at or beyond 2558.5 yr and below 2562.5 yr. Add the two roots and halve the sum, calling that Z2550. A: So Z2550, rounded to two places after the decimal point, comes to 3.43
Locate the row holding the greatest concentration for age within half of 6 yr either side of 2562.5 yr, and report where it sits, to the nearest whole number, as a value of 2565 yr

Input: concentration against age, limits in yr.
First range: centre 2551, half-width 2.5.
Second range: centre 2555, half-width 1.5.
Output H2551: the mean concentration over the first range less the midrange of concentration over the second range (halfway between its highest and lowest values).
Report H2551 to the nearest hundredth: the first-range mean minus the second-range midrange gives 0.06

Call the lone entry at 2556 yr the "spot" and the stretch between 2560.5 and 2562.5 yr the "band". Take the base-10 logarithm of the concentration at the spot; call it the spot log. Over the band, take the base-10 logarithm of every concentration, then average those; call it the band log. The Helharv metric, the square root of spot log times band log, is 0.537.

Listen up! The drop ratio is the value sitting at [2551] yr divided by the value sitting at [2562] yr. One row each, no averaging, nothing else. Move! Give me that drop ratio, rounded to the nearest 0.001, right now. 0.955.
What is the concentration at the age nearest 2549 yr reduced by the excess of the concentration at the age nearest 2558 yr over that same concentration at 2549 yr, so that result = 3.44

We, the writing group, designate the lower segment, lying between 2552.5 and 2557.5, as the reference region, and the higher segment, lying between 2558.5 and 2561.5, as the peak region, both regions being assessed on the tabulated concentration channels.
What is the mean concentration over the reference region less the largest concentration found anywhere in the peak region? -0.2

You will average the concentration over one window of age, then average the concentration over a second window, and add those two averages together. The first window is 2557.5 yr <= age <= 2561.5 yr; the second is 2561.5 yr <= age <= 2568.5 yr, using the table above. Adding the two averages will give 7.18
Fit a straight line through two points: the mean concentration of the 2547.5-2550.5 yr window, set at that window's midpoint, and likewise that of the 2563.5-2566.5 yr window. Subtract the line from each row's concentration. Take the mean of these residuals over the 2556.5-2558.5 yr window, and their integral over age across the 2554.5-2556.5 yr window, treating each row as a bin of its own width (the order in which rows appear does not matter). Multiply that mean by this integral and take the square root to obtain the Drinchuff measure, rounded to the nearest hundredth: 0.26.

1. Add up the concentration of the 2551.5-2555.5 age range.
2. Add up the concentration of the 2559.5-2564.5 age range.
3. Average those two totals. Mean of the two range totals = 15.6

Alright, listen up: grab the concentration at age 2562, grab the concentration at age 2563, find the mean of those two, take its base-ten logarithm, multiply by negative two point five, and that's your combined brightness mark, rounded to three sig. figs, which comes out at -1.38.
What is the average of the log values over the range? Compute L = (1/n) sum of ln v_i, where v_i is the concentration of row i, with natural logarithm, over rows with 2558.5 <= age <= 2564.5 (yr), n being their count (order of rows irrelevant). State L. 1.26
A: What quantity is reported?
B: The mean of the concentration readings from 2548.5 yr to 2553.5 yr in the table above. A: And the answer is 3.39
